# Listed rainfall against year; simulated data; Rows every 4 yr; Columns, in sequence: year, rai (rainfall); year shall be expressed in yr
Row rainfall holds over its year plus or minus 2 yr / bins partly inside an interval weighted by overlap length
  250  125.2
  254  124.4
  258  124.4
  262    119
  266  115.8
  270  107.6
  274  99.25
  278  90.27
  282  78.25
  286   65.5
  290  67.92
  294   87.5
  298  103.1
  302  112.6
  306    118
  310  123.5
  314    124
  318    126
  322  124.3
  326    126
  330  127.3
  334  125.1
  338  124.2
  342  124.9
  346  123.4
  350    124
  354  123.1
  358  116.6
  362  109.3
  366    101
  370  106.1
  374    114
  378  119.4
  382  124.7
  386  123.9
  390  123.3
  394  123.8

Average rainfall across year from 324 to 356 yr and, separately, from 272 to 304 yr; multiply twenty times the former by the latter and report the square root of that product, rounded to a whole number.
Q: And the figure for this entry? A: 469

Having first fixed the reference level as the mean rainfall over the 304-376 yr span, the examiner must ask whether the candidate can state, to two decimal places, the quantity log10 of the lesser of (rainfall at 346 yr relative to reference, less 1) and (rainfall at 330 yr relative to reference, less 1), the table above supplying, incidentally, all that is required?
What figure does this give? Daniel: -1.55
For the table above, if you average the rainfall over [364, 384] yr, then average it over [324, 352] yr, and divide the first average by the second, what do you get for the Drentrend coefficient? 0.90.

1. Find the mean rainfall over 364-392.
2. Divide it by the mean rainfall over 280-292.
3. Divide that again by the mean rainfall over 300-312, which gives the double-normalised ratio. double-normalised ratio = 0.014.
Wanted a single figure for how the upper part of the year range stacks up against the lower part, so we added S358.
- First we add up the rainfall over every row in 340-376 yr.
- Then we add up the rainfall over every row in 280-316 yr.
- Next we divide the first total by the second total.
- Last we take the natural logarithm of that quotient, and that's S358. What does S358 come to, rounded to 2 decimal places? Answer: 0.17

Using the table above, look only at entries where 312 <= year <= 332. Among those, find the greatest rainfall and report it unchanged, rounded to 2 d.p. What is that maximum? 127.30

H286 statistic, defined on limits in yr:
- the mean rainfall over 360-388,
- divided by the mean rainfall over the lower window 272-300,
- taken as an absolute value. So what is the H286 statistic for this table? 1.3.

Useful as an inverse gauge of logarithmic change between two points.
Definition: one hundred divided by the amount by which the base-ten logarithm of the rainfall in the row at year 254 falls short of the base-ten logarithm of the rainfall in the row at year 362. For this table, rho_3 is -1779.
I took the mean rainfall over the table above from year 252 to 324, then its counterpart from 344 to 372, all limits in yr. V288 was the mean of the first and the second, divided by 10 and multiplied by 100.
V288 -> 1105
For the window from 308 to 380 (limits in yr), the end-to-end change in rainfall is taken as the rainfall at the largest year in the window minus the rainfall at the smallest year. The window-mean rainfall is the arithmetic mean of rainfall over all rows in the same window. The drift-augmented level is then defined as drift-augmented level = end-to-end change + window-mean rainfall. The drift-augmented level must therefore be 116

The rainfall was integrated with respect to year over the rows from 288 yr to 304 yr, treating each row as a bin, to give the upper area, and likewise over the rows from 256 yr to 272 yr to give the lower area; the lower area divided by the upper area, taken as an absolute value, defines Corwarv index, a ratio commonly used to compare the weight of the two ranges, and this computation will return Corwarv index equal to 1.26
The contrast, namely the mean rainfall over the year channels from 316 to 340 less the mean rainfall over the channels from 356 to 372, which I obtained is 17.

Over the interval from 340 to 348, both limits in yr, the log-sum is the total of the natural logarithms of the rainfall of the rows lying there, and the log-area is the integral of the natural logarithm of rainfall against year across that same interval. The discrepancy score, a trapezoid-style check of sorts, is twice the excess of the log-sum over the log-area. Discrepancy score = -57.9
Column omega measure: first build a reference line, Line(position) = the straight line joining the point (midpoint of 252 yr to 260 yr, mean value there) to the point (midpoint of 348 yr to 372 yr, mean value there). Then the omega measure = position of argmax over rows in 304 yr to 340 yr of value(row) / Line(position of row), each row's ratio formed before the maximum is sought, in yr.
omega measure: 330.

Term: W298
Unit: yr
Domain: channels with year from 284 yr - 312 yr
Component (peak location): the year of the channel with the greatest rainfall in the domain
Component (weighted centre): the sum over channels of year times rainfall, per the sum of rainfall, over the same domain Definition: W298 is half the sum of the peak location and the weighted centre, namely 304.9 yr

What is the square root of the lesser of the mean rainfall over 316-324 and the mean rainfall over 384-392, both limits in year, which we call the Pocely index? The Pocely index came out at 11.1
